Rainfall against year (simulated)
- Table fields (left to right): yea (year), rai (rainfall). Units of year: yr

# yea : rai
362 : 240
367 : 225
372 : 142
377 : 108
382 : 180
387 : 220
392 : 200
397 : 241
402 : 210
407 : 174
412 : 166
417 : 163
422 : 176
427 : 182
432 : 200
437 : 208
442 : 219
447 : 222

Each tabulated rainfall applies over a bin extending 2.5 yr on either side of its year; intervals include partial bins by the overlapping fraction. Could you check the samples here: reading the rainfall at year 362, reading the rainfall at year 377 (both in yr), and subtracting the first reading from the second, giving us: -132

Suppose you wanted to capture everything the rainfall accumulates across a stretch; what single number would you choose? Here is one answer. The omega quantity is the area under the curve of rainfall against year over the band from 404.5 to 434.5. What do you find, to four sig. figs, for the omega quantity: 5305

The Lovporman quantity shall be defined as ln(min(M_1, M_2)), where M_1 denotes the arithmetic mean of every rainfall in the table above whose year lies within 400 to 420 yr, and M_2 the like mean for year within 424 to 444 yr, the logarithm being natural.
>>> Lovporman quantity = 5.18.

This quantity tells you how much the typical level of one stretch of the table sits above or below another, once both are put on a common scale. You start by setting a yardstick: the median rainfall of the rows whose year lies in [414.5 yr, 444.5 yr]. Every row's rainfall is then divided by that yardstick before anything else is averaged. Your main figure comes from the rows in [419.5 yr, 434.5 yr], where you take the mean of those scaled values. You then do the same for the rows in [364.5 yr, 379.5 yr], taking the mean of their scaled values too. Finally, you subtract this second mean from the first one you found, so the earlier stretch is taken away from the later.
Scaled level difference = 0.14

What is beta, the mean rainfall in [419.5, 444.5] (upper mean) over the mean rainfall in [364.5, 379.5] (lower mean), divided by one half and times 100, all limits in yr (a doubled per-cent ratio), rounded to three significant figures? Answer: 249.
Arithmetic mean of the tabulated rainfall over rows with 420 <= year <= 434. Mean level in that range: 186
